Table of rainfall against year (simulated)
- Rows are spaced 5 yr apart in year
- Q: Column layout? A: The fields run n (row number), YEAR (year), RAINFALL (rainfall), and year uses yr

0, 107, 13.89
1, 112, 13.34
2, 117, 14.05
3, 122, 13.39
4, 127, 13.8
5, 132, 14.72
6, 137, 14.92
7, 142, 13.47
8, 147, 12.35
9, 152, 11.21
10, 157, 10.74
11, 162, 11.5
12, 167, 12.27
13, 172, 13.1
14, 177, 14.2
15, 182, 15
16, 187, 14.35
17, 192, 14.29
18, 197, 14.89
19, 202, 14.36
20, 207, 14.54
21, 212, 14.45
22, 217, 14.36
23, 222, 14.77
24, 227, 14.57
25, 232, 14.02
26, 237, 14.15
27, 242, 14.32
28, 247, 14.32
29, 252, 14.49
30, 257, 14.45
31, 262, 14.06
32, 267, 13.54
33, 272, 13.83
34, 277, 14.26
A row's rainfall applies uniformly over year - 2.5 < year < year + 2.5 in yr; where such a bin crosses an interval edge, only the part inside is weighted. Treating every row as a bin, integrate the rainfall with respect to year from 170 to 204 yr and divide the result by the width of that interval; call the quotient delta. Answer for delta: 14.33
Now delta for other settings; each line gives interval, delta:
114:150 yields 13.77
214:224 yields 14.55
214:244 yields 14.37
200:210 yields 14.45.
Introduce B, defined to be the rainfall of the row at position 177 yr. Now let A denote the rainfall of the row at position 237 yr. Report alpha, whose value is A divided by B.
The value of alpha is 1.00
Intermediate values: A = 14.15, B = 14.2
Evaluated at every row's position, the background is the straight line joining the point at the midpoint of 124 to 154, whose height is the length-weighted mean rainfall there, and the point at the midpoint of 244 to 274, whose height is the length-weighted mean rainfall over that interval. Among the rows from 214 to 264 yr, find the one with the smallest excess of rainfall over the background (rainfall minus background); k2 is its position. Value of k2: 262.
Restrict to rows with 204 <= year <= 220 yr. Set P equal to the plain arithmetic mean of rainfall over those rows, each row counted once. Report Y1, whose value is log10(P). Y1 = 1.16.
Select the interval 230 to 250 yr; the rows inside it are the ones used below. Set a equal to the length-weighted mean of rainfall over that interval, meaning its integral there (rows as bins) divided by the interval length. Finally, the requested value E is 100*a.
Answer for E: 1421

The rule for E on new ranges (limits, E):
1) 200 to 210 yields 1445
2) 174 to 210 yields 1450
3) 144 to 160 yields 1150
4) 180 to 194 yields 1454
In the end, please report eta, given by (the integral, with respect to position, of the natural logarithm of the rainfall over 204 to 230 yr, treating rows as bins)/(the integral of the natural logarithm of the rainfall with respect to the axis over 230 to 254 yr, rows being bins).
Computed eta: 1.09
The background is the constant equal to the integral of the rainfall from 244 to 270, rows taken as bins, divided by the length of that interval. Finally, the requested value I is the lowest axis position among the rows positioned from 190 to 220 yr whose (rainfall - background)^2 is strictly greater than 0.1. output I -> 197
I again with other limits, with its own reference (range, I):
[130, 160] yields 132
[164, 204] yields 167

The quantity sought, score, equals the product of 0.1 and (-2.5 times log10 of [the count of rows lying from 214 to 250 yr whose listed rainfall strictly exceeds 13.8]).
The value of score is -0.211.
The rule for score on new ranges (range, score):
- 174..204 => -0.195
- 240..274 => -0.195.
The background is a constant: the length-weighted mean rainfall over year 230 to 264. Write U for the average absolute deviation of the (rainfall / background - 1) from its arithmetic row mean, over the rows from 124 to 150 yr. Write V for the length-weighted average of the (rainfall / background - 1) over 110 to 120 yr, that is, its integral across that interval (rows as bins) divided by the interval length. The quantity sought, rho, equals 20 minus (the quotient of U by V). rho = 21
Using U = 0.054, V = -0.040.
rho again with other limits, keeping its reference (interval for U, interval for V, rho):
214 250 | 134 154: 20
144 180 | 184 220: 16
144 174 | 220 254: 13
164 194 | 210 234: 16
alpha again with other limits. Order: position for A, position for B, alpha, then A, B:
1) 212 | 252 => 1.00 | 14.45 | 14.49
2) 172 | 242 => 0.91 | 13.1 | 14.32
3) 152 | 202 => 0.78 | 11.21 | 14.36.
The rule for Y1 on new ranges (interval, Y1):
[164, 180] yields 1.12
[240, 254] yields 1.16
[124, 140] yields 1.16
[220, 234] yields 1.16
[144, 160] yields 1.06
